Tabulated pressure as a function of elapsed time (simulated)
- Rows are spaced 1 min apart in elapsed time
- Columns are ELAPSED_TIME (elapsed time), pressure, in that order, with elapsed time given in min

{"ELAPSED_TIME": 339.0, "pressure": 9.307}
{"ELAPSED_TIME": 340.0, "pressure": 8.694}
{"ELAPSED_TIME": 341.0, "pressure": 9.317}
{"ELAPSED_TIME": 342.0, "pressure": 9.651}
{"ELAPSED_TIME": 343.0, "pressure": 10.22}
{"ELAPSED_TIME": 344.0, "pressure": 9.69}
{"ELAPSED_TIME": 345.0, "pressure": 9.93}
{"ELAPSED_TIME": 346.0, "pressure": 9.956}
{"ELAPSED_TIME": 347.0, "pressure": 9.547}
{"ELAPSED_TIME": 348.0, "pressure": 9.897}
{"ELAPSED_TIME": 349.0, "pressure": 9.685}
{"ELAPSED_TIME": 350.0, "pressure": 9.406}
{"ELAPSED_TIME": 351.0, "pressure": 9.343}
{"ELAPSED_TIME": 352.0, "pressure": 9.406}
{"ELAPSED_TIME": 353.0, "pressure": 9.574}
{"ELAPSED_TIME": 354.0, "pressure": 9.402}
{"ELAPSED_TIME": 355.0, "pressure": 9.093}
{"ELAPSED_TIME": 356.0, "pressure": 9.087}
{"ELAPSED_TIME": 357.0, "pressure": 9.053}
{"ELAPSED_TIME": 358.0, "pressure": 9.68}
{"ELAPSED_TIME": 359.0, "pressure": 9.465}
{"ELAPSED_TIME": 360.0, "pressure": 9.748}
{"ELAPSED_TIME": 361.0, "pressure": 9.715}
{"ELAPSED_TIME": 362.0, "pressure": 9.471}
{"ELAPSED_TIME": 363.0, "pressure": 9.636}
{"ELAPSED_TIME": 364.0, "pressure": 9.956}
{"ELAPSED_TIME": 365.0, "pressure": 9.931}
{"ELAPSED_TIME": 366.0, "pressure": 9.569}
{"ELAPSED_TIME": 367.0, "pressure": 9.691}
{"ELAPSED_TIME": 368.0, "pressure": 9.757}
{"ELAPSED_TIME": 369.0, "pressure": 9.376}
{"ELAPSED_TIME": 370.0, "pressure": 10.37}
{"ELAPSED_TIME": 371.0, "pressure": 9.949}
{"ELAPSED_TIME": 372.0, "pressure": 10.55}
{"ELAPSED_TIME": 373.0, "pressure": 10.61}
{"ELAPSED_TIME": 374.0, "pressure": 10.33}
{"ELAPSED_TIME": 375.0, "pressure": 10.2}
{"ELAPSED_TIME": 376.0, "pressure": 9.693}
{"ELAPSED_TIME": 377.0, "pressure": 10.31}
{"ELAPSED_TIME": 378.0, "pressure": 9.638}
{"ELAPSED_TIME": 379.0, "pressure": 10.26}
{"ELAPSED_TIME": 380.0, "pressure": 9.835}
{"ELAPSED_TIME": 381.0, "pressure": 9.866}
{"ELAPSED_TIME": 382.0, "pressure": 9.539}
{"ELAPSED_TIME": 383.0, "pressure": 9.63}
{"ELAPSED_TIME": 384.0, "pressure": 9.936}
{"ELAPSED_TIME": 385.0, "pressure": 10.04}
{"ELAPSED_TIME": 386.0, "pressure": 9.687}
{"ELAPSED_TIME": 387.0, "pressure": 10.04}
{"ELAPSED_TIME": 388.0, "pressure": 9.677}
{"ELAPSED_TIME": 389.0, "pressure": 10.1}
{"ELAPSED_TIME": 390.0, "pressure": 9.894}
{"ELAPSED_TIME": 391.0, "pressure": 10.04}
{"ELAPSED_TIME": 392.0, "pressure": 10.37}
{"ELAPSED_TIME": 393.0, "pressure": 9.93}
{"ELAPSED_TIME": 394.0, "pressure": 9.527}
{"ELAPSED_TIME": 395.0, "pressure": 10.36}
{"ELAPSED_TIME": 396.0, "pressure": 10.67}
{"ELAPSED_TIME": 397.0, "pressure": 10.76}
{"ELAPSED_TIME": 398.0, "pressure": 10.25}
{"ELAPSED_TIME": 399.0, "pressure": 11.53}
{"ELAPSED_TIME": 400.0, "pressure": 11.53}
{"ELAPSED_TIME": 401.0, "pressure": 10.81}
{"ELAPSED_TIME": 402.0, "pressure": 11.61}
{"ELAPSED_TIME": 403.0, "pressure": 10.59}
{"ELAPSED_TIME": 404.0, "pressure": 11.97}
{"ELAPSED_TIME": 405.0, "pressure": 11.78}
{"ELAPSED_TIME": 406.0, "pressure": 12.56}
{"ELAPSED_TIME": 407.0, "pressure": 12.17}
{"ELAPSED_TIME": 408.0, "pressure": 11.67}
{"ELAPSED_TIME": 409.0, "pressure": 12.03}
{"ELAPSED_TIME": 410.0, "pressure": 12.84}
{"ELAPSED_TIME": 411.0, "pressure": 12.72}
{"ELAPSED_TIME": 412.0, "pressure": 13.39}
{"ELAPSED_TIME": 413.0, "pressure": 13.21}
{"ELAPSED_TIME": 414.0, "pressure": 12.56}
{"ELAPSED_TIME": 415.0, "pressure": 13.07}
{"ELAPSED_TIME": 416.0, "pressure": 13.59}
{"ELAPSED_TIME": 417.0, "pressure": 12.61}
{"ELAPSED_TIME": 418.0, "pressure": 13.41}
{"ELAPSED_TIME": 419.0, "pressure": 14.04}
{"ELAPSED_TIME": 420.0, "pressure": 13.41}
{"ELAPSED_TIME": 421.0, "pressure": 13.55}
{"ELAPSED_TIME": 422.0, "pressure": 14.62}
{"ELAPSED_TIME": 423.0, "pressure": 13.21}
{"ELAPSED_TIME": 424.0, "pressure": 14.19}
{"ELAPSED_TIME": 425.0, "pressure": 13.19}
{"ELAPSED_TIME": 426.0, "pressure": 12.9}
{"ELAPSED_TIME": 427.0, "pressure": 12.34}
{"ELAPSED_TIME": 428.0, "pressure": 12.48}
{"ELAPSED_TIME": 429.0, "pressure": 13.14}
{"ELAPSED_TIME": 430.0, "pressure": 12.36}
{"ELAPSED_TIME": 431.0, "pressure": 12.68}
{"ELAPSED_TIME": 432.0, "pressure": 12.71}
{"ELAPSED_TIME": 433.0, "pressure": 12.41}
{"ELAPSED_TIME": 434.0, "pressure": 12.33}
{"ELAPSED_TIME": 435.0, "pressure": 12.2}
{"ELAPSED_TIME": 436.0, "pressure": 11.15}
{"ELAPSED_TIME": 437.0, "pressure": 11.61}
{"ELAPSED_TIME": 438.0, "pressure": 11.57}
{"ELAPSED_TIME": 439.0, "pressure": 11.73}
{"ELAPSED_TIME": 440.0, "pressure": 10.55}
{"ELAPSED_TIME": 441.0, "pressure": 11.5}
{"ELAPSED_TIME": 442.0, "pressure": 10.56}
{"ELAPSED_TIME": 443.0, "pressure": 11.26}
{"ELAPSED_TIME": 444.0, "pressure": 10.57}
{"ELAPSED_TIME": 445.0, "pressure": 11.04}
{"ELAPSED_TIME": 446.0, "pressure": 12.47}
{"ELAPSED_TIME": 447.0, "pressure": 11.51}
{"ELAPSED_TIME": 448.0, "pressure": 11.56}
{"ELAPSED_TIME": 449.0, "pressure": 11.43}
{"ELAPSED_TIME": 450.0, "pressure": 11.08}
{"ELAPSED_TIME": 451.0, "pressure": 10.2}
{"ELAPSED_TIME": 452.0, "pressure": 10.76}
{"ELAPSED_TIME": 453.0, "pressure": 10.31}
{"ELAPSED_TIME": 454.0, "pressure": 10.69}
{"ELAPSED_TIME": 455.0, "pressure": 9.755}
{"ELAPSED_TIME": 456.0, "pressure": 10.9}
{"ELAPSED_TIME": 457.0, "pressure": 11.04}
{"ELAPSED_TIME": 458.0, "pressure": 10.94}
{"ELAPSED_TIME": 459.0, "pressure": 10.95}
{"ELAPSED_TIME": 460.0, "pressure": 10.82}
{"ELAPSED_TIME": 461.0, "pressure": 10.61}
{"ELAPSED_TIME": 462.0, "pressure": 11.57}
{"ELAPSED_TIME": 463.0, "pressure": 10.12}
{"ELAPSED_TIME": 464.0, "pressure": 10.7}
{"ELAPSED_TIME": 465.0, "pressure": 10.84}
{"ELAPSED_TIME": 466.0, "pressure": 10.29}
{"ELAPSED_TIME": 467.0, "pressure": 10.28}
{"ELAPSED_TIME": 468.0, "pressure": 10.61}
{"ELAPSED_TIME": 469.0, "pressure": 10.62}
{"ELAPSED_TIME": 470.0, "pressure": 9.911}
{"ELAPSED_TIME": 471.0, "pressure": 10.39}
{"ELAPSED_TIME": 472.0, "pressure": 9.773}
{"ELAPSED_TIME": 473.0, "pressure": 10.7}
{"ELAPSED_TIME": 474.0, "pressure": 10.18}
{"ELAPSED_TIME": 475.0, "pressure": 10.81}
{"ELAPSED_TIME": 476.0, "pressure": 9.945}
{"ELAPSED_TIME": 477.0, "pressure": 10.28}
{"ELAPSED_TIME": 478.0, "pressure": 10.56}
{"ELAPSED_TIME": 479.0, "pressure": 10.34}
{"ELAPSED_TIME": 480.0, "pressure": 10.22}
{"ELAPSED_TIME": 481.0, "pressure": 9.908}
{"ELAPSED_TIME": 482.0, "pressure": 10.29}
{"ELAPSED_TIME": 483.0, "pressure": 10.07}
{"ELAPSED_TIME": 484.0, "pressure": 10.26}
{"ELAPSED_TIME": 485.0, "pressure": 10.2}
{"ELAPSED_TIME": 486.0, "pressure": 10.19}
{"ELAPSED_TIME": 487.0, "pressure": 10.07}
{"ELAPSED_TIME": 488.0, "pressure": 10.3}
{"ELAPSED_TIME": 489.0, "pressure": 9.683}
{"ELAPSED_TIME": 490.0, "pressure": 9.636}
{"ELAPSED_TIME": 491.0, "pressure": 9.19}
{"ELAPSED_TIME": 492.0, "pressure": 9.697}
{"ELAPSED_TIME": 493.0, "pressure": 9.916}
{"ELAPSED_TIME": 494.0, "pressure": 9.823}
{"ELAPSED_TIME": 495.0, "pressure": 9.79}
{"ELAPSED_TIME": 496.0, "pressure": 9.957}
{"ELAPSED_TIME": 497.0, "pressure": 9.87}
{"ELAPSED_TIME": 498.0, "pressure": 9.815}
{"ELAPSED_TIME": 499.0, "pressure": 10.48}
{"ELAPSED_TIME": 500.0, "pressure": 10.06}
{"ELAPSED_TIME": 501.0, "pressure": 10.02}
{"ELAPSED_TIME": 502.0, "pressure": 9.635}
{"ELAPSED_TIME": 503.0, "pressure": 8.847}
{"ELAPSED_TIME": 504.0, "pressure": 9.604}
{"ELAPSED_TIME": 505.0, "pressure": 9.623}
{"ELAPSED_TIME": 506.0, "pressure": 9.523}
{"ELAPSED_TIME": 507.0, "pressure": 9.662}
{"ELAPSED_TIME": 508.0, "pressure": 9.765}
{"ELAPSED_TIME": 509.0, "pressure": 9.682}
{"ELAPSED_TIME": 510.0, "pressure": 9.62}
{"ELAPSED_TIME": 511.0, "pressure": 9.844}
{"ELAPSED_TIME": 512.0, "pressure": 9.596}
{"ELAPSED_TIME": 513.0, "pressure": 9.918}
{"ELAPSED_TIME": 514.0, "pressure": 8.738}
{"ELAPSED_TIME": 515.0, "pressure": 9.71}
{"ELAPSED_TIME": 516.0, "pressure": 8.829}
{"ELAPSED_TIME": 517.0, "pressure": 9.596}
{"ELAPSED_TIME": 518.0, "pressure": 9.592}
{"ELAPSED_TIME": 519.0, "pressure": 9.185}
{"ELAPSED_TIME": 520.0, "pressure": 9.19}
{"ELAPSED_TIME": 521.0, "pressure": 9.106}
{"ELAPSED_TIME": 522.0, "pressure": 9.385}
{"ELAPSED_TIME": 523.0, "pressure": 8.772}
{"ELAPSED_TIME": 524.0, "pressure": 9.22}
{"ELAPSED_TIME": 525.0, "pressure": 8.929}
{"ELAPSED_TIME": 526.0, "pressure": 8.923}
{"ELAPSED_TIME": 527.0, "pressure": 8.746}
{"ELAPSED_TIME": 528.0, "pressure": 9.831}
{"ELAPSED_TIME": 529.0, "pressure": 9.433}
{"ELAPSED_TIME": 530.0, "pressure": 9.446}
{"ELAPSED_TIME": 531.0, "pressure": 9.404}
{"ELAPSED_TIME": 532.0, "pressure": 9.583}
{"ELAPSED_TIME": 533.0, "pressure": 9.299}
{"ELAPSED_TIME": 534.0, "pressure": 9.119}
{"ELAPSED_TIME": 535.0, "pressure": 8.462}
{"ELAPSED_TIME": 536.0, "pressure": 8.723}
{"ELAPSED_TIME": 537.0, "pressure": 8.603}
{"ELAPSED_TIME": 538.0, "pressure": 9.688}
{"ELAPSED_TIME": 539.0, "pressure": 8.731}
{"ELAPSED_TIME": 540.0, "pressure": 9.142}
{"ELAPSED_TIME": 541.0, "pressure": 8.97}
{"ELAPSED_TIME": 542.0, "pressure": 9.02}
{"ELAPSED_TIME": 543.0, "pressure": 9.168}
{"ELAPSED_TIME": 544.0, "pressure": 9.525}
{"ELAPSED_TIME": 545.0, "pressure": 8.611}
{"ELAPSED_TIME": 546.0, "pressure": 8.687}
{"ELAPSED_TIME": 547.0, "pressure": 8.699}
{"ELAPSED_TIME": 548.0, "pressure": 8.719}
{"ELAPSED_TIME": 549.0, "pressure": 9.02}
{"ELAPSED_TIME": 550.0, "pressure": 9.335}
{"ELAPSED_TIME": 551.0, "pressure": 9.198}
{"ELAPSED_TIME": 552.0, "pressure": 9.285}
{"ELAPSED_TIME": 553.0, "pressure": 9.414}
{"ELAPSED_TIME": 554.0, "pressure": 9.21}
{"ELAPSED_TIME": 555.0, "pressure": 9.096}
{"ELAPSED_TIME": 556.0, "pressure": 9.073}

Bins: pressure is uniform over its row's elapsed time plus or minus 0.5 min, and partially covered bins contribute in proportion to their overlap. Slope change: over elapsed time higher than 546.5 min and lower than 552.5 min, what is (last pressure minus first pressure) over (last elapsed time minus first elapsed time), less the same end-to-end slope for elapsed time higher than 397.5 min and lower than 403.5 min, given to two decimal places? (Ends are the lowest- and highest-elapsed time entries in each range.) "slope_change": 0.05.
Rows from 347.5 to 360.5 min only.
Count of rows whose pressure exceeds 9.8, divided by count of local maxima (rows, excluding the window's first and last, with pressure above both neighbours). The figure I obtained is 0.5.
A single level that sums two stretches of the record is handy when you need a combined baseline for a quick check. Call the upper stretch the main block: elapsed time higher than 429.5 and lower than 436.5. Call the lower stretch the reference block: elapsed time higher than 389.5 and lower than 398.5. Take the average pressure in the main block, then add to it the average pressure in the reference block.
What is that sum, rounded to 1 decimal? 22.5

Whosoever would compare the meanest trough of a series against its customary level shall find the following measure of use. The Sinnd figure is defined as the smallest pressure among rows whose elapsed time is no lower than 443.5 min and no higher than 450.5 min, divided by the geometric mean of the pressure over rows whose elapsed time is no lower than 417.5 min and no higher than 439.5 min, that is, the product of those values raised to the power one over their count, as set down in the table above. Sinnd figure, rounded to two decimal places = 0.83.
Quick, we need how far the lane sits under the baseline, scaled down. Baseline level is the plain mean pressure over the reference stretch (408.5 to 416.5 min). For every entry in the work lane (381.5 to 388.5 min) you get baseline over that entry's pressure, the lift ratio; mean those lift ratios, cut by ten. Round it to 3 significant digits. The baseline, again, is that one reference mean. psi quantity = 0.132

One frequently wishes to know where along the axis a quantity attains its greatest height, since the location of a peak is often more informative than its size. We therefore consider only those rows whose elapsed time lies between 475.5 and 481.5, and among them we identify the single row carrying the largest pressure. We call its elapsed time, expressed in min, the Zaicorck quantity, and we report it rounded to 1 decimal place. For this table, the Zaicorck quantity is 478.0 min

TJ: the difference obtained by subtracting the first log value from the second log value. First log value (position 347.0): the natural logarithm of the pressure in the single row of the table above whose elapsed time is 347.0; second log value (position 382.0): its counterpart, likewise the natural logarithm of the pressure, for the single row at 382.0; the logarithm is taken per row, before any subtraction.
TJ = 0.00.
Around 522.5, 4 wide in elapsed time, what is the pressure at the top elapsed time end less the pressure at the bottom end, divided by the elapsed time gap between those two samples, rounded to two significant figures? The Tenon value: 0.038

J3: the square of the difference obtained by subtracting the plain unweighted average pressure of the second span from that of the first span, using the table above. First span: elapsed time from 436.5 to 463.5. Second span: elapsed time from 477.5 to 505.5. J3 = 1.2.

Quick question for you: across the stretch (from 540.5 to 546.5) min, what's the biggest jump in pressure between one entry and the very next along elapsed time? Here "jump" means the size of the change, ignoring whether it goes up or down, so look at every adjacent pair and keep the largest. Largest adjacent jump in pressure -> 0.91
